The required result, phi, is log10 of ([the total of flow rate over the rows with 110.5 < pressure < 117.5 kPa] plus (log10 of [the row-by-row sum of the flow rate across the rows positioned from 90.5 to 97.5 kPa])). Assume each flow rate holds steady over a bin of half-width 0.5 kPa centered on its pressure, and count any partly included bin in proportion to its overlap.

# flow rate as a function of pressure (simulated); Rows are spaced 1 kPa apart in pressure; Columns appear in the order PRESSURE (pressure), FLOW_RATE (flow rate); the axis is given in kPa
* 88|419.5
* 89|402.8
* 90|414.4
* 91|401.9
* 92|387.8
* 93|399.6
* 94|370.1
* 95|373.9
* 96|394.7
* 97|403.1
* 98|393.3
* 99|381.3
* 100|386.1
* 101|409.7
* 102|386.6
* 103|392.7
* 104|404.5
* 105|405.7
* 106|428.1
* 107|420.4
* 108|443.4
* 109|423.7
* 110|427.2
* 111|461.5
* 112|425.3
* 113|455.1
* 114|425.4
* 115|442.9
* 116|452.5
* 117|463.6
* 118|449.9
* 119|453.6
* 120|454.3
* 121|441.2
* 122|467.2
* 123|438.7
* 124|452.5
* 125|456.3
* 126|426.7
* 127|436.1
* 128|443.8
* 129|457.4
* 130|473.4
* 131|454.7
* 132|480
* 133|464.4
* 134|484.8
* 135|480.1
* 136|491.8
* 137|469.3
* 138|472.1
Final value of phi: 3.50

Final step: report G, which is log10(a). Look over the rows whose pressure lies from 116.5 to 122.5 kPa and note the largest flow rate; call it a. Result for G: 2.67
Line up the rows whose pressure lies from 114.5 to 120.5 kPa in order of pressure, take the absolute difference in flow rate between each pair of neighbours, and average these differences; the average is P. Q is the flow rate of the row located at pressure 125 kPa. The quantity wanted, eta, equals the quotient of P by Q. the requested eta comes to 0.017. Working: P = 8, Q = 456.3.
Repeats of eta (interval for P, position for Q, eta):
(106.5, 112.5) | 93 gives 0.058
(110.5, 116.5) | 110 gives 0.057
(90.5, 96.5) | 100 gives 0.041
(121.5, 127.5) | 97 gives 0.042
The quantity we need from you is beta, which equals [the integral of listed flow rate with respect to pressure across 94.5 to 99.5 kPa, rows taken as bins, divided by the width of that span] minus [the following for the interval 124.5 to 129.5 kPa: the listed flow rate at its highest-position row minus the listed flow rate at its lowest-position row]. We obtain 388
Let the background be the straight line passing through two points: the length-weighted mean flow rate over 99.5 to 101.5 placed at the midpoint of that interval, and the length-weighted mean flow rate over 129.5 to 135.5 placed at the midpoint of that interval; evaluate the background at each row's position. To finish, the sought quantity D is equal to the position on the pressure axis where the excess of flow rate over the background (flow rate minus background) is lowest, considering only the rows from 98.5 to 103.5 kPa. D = 102 kPa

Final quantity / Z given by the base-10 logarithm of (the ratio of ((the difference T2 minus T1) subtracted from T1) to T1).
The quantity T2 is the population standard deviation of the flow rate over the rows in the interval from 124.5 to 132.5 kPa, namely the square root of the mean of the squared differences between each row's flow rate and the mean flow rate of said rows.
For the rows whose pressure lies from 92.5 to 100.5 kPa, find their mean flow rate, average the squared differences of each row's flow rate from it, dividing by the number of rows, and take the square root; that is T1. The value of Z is -0.3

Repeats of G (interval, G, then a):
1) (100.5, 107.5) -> 2.63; 428.1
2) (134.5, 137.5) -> 2.69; 491.8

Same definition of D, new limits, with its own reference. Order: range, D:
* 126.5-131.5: 127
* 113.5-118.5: 114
